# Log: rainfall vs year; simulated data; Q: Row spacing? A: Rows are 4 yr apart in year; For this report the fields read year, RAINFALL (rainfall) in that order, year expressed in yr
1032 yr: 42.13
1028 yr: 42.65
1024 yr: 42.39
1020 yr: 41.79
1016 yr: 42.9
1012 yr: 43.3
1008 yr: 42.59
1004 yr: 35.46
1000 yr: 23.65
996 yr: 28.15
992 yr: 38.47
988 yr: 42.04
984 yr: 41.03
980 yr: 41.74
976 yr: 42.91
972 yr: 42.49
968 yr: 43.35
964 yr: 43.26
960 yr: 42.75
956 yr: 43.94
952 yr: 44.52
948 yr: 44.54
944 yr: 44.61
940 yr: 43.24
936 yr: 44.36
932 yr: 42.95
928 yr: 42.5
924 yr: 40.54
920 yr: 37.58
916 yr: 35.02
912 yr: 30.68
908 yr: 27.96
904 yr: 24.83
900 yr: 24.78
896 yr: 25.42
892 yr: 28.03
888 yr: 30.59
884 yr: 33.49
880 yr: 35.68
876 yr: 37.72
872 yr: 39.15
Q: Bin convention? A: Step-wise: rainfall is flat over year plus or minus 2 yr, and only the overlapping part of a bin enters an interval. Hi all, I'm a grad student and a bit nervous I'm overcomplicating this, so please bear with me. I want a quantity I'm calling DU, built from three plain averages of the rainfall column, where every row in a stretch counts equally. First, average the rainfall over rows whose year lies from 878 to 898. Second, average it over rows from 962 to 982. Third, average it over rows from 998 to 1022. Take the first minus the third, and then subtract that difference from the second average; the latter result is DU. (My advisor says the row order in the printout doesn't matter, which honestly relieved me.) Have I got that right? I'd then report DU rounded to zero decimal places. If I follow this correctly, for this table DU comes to 50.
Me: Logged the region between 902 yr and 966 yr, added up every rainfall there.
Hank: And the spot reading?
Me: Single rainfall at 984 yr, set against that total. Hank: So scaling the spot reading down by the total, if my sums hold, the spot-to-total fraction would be 0.0648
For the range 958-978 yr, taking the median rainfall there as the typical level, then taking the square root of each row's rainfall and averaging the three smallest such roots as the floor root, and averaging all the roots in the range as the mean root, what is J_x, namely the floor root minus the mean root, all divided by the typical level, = 0.000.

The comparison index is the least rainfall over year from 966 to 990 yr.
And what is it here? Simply 41.03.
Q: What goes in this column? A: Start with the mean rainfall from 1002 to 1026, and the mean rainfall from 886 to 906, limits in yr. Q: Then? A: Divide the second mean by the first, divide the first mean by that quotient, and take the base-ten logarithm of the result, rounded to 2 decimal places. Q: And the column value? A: 1.81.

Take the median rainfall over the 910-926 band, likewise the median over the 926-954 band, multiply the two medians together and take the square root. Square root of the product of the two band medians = 40.1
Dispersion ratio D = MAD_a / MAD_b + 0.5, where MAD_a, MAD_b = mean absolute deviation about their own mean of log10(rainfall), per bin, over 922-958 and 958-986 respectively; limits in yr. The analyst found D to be 2.1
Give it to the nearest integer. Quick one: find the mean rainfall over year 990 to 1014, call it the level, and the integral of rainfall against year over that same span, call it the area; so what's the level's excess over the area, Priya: -811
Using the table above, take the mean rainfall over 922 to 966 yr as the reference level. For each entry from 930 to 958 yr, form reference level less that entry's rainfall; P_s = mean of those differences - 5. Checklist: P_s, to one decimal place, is -5.6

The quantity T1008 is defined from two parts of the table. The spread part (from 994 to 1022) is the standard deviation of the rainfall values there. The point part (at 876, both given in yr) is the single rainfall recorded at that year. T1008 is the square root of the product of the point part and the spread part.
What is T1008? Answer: 17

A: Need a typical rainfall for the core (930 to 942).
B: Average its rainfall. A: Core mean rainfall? 43.5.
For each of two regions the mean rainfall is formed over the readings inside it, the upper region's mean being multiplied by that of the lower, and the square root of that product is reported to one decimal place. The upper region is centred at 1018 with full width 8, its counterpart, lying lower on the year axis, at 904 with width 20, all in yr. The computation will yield 33.6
